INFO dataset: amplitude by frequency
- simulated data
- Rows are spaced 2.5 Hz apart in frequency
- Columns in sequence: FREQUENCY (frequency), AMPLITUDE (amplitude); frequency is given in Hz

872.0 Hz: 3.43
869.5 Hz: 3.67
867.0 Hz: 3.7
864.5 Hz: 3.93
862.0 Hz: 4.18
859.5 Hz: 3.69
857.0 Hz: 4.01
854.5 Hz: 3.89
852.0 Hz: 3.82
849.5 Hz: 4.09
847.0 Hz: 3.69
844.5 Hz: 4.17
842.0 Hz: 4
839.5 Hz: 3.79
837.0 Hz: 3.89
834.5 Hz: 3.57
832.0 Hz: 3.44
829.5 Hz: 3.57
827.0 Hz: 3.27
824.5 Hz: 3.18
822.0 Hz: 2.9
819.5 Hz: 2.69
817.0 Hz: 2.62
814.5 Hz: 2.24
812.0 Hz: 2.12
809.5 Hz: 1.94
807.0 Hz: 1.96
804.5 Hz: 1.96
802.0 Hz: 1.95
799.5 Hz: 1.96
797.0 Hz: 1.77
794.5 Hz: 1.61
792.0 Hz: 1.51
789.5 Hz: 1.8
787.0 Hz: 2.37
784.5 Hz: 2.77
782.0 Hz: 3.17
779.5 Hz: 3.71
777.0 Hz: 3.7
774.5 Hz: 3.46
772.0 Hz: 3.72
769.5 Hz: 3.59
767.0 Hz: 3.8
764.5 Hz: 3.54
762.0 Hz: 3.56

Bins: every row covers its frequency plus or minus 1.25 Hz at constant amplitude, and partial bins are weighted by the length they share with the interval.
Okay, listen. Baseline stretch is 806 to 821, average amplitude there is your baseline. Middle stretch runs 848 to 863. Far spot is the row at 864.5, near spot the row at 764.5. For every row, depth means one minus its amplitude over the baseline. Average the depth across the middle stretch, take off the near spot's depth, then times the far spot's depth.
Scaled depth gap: 0.13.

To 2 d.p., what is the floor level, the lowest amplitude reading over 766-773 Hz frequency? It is 3.59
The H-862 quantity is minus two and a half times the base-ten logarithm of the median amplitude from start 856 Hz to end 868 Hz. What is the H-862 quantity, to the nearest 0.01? -1.49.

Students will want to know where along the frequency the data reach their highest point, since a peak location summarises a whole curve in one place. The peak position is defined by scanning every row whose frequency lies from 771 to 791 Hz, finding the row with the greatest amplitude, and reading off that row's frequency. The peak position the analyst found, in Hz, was 772.0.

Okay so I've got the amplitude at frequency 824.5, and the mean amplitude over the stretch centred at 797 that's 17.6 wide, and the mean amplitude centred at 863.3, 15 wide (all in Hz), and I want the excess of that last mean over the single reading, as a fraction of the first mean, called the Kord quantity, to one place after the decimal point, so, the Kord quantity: 0.4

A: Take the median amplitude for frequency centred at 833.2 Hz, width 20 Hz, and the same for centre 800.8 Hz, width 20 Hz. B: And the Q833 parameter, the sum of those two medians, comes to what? 5.5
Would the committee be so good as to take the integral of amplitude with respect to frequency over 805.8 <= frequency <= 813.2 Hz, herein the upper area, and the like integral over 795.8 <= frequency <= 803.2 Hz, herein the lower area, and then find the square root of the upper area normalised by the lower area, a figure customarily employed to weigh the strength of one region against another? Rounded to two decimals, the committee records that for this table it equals 1.03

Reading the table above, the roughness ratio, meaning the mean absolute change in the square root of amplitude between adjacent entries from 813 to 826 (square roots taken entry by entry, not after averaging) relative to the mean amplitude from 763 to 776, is 0.020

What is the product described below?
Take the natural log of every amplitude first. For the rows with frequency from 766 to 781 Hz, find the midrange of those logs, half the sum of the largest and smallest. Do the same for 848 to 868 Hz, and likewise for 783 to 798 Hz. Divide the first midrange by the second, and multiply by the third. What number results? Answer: 0.67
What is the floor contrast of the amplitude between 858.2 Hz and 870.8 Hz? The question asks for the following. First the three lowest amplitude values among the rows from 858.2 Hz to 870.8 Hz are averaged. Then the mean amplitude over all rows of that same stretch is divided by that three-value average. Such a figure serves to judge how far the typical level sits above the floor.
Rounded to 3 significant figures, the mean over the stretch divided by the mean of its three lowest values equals 1.04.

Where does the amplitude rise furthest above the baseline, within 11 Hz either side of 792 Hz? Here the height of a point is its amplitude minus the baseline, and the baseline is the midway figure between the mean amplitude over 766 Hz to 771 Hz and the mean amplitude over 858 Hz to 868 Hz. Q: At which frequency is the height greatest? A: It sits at 782.0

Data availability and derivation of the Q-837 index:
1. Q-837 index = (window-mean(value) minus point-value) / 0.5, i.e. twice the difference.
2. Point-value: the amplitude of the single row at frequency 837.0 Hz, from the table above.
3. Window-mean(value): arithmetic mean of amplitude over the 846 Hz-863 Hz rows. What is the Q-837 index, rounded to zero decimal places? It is 0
